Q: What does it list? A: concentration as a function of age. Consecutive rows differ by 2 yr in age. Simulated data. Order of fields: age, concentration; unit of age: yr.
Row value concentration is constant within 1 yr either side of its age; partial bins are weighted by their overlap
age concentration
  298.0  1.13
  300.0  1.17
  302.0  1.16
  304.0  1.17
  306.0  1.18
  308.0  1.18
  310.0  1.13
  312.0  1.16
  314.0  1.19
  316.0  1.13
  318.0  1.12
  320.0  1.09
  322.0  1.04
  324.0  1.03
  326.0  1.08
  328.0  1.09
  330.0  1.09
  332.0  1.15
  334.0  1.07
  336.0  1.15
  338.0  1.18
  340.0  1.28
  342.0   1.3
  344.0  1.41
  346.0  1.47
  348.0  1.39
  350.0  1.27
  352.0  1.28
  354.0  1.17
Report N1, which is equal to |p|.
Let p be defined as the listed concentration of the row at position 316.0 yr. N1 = 1.13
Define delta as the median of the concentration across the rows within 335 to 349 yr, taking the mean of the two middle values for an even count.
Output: 1.30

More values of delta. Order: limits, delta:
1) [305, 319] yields 1.16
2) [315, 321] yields 1.12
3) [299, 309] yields 1.17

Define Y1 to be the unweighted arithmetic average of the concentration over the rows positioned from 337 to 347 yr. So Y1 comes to 1.33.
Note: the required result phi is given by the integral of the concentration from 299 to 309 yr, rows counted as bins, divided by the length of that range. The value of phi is 1.17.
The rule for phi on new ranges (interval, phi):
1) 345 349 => 1.43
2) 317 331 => 1.08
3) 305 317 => 1.16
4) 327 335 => 1.10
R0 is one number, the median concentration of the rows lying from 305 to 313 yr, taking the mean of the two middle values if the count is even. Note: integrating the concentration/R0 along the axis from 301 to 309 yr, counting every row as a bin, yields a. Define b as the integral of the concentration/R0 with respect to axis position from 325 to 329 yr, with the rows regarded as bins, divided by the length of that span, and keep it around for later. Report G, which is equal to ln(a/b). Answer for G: 2.2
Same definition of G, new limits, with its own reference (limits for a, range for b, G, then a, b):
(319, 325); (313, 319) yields 1.7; 5.4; 0.980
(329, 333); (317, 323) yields 1.4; 3.8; 0.926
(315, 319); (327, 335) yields 1.4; 3.8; 0.940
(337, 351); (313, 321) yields 2.8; 15.9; 0.968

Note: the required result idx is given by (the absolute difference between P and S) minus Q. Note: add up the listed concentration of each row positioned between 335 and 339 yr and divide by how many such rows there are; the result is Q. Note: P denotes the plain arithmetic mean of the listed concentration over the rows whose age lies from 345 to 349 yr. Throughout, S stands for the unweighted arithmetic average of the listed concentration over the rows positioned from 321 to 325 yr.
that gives -0.77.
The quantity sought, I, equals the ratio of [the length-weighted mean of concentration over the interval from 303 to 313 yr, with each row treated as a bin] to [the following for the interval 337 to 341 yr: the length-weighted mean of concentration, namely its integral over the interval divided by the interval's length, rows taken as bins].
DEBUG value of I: 0.95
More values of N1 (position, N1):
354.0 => 1.17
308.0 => 1.18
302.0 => 1.16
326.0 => 1.08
